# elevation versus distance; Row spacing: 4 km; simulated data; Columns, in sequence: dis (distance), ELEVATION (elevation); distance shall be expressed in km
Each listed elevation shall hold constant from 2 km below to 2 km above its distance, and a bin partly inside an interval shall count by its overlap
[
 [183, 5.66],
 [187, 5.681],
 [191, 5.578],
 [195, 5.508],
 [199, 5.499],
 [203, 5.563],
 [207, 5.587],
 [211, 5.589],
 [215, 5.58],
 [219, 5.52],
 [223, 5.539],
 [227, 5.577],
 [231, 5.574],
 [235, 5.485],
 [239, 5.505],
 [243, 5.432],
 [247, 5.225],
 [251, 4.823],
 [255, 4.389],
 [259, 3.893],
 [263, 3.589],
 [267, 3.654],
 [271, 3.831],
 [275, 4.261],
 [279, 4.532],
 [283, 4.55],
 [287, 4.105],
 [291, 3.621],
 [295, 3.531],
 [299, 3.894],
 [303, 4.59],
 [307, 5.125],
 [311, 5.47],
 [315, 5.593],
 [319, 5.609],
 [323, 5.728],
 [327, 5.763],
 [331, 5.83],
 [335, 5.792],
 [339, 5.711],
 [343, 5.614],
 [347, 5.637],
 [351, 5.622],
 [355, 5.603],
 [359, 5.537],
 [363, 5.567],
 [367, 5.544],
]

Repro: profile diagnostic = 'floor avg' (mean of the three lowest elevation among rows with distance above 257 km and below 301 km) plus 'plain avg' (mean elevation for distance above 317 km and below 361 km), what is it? 9.3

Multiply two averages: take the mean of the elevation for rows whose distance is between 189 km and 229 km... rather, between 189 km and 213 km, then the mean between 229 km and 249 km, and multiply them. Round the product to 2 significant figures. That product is 30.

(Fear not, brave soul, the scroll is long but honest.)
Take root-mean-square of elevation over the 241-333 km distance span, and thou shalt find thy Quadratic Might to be 4.72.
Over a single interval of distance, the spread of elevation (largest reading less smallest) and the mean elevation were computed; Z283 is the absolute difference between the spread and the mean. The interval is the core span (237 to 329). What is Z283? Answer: 2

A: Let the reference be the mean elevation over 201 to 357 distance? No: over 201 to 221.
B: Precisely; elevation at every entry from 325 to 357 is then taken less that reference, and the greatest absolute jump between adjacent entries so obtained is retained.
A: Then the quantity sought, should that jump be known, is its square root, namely 0.31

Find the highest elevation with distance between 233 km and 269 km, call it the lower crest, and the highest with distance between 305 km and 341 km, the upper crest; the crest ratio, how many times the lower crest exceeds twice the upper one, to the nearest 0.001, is 0.472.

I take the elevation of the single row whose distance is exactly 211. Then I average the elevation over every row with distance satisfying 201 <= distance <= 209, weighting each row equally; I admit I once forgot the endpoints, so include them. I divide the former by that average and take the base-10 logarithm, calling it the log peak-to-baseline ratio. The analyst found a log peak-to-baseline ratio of 0.0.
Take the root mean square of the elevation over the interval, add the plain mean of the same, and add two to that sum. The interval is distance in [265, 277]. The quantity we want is 9.8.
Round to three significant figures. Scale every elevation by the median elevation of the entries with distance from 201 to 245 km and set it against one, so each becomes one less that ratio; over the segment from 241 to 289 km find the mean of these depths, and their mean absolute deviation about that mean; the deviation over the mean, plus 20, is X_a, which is 20.4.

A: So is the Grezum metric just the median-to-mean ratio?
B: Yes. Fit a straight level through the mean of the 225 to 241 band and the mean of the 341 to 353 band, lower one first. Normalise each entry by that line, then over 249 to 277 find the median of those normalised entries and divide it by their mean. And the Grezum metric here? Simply 0.96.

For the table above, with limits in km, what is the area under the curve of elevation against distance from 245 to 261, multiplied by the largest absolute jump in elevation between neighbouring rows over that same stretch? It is 36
